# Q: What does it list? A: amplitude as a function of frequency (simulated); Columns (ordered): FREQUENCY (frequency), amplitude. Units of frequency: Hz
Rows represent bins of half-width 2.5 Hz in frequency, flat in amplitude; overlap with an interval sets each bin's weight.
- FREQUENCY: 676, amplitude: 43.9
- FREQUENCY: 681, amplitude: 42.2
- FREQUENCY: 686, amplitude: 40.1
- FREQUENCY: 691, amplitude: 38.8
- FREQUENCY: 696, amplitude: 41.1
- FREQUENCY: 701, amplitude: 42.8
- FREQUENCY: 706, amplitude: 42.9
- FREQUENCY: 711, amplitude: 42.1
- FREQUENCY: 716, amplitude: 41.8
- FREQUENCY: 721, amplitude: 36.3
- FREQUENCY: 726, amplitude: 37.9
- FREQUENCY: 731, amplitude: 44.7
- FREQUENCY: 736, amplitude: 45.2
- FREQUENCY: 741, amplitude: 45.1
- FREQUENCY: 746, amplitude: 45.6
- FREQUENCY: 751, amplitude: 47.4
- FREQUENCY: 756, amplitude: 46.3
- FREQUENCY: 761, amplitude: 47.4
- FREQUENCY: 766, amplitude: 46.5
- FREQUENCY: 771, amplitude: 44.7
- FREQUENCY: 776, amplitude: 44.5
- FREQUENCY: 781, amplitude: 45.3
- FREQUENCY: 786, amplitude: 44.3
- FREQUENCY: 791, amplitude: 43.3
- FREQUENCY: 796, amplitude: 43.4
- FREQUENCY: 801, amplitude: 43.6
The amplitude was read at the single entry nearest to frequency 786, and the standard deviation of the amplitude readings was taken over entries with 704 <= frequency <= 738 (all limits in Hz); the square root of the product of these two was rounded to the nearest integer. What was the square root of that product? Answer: 12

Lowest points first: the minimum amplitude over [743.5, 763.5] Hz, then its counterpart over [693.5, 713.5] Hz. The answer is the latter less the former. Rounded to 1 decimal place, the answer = -4.5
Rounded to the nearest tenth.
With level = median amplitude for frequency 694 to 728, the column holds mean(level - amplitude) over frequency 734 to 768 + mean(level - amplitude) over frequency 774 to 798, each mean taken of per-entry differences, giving -6.8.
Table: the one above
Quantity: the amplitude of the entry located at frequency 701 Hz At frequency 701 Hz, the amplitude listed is 42.8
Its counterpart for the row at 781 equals 45.3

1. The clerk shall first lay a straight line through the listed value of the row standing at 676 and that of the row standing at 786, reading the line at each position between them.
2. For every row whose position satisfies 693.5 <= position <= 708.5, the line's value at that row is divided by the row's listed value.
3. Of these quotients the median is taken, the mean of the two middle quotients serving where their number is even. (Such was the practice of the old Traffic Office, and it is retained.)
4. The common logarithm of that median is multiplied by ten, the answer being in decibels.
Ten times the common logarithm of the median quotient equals 0.12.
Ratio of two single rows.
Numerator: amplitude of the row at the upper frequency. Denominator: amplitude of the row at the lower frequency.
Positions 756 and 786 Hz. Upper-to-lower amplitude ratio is 0.96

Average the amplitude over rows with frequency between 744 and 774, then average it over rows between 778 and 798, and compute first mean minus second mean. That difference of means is 2.2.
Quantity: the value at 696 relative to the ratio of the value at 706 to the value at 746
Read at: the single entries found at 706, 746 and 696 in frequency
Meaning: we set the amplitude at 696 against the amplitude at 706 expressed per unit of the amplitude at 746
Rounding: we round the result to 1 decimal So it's 43.7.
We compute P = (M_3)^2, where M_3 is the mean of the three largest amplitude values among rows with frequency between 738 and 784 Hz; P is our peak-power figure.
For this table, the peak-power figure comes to 2218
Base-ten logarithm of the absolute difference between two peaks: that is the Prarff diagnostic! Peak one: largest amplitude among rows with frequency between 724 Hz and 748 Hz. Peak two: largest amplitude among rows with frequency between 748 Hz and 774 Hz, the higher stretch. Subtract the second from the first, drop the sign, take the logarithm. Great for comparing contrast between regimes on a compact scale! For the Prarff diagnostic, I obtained 0.26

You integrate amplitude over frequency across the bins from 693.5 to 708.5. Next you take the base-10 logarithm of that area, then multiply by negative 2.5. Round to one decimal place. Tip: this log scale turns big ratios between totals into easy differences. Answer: -7.0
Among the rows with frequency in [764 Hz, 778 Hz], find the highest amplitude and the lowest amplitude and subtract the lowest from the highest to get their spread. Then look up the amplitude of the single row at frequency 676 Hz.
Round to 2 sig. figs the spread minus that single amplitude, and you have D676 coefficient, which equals -42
